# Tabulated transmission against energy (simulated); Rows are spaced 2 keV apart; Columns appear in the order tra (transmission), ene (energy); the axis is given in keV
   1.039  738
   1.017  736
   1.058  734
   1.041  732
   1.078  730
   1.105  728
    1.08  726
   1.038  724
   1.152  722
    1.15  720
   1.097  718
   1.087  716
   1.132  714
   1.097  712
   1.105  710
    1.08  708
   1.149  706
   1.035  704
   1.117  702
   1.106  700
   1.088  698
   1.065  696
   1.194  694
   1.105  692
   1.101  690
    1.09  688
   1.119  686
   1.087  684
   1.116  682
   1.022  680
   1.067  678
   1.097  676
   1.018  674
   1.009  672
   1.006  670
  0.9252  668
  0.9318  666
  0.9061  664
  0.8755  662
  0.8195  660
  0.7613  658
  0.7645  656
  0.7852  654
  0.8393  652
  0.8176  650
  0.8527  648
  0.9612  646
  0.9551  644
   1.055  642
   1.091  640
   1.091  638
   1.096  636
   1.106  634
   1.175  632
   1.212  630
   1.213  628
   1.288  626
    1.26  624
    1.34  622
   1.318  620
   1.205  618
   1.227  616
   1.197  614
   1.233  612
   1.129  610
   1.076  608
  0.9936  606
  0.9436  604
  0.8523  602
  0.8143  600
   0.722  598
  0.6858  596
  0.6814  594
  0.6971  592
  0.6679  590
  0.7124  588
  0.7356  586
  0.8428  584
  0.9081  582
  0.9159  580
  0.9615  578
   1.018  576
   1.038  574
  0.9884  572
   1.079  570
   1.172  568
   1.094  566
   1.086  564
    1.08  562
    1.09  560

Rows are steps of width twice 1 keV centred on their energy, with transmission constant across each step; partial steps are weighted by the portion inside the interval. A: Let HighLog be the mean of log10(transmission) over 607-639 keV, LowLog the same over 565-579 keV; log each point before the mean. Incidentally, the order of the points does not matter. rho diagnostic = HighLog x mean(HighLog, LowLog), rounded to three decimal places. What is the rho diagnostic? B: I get 0.004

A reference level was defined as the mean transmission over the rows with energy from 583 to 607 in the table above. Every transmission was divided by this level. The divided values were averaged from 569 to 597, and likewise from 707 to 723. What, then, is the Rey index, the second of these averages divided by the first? 1.31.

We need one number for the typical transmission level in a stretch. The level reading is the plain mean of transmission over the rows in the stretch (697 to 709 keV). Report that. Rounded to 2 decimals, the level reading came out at 1.10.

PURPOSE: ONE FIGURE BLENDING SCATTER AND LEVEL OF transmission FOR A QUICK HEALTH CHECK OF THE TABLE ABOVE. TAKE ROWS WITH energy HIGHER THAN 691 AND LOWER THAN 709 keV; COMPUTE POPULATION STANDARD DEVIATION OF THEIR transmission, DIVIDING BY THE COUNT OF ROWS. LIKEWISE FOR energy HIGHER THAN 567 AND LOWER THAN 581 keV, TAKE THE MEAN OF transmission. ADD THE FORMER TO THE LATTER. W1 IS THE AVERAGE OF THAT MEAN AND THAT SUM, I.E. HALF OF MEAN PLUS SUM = 1.05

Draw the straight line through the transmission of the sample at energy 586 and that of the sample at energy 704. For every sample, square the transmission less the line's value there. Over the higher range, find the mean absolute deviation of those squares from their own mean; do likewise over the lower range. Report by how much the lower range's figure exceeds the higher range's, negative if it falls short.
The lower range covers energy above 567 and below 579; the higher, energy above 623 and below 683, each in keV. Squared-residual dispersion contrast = 0.00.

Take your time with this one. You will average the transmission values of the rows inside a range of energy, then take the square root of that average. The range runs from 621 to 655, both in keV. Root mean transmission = 1.03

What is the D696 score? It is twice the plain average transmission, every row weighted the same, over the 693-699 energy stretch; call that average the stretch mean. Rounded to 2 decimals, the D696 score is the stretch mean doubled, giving 2.23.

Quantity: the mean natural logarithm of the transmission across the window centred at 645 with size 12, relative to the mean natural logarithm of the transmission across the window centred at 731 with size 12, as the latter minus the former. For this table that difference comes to 0.11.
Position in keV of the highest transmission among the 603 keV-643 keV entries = 622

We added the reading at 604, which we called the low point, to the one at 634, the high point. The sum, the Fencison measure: 2.05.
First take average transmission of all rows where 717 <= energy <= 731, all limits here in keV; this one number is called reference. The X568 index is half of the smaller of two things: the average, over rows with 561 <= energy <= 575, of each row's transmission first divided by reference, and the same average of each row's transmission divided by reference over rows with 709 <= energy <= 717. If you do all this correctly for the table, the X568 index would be 0.49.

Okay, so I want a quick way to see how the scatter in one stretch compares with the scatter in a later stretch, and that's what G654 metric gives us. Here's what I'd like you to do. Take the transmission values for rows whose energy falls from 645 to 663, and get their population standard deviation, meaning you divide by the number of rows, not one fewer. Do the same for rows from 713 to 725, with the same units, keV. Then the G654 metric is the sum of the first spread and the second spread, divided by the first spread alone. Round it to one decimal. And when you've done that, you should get 1.7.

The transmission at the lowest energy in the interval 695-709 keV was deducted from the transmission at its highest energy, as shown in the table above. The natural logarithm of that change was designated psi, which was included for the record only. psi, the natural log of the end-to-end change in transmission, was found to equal -4.2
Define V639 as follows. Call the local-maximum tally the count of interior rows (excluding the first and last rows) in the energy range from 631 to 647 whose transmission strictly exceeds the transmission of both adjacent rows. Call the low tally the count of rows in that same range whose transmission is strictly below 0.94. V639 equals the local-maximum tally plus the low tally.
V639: 0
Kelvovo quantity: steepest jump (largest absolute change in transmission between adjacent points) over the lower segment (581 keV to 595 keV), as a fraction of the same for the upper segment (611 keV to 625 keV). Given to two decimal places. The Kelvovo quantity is 0.95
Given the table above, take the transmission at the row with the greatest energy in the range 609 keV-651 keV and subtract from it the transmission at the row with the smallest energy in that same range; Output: -0.31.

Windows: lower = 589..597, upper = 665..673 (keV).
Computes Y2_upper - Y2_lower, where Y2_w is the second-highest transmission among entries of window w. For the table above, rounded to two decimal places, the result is 0.32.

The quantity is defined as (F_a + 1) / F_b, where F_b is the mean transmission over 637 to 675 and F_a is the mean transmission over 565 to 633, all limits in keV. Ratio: 2.19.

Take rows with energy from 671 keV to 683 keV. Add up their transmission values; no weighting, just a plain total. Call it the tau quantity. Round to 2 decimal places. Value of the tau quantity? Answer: 6.33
